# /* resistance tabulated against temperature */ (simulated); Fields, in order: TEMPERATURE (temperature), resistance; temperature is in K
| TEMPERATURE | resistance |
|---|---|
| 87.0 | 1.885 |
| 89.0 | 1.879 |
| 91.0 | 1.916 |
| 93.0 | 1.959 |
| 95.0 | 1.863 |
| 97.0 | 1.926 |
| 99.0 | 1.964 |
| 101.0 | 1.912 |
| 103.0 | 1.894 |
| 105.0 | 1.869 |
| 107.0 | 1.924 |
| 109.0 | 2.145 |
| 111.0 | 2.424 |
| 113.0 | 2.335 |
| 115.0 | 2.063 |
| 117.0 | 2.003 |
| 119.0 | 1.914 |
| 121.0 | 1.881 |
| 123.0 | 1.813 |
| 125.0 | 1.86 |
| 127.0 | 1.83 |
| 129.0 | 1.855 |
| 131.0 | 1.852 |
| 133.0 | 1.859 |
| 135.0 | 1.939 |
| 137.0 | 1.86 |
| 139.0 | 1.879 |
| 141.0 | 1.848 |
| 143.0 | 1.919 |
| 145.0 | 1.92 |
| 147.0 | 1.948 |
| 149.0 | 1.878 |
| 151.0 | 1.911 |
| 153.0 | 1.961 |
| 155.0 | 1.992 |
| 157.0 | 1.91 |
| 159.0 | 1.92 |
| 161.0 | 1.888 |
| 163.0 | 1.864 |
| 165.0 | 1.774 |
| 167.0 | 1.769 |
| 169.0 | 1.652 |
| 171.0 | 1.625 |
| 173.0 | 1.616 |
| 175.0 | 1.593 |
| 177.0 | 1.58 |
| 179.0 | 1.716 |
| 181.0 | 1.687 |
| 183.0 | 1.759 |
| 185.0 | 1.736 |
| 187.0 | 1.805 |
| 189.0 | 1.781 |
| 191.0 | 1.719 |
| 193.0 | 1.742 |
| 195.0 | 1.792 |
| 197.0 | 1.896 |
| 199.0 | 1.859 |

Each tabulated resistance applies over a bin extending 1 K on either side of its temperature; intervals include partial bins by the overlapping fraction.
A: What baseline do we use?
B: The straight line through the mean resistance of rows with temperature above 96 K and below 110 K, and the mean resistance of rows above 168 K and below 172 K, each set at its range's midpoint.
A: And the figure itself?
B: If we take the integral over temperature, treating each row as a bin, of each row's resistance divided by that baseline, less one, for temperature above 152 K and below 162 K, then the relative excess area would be 1.4 K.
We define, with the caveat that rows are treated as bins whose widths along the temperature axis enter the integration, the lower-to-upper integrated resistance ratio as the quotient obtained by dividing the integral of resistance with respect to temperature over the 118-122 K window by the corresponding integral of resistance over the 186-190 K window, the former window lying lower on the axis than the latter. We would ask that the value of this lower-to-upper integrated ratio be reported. 1.06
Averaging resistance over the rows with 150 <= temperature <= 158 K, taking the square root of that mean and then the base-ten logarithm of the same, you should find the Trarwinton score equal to 0.144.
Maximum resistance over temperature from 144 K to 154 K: 1.961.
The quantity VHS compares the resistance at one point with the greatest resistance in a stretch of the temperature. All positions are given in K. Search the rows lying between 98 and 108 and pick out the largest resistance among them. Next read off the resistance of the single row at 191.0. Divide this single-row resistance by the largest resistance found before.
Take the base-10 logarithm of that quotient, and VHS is -0.058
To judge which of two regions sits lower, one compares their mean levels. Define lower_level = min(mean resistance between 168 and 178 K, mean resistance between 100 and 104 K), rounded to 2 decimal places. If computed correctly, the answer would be 1.61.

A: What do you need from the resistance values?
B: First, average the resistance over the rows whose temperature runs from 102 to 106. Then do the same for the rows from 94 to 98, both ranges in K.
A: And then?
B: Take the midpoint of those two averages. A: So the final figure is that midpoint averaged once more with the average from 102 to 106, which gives 1.88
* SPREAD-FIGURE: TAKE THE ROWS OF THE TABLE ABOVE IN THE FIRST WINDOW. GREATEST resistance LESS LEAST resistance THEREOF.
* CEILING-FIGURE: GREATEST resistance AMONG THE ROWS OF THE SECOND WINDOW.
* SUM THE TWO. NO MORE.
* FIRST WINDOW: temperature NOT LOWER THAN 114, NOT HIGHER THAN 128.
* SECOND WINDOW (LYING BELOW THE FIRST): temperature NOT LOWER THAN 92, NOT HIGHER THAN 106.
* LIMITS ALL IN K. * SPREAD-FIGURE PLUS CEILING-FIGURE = 2.21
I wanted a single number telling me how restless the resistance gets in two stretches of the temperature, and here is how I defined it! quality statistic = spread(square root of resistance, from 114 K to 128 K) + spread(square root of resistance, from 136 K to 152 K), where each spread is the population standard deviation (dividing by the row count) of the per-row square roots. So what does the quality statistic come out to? 0.042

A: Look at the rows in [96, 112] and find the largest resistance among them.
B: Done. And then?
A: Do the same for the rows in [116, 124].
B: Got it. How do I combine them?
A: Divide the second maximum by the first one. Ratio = 0.83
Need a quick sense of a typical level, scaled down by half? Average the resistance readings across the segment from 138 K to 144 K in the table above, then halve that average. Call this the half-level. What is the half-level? 0.941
